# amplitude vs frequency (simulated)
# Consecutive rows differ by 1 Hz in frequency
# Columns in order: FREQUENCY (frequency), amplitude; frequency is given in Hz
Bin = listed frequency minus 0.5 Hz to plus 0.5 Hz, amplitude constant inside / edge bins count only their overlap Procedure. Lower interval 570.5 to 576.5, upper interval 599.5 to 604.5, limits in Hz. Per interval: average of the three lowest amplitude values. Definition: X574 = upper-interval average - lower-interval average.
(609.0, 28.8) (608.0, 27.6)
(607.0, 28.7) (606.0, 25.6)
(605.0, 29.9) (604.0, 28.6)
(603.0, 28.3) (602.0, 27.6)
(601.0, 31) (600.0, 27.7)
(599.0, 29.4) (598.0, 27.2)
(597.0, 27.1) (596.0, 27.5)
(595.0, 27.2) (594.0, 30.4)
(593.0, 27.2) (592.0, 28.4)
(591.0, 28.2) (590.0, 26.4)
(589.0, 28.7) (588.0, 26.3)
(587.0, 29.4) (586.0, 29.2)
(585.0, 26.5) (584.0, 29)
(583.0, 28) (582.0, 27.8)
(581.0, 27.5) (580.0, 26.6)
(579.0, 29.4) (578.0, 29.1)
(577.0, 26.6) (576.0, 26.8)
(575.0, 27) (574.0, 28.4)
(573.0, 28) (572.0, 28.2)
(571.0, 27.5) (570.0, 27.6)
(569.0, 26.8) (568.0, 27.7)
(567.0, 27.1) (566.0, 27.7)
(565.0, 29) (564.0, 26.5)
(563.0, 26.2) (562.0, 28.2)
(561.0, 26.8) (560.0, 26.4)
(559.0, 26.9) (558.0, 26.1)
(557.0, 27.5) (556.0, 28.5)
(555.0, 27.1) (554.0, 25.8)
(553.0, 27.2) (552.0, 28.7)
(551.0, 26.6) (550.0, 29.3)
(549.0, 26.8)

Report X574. 0.8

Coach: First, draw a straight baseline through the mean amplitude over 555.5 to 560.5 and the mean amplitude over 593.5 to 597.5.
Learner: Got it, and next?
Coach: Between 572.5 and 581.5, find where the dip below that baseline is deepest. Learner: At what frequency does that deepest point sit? 580.0 Hz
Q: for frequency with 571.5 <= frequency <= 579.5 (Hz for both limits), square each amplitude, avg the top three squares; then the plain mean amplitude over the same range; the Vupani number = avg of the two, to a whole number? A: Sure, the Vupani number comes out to 434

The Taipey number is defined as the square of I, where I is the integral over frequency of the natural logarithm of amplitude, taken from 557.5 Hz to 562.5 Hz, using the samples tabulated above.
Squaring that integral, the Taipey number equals 271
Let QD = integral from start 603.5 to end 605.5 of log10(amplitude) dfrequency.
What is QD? 2.932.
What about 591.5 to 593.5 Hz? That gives 2.888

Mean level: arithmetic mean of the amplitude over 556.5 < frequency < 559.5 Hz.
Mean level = 26.8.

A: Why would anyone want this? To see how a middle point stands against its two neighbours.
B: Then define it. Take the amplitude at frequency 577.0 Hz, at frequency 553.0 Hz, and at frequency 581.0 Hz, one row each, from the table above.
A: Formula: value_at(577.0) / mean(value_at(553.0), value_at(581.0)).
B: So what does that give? 0.973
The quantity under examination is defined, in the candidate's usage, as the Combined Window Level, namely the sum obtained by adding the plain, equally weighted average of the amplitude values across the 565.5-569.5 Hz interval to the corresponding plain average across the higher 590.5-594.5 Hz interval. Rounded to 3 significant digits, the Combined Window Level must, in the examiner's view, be 55.9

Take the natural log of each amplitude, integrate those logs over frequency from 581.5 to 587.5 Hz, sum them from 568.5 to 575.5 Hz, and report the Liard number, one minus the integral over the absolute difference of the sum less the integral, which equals -5.3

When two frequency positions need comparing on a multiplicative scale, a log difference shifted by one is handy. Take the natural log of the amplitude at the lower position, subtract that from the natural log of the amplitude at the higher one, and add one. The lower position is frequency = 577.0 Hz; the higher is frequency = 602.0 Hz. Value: 1.04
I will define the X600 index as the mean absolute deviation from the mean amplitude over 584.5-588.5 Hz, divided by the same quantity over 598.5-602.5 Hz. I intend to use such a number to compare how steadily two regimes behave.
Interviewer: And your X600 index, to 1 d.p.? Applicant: 1.1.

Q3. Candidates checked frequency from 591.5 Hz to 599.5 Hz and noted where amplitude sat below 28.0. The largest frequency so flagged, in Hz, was 598.0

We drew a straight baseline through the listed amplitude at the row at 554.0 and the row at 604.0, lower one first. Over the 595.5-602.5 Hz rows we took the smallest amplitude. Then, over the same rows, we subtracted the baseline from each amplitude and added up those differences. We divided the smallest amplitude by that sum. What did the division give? -36.6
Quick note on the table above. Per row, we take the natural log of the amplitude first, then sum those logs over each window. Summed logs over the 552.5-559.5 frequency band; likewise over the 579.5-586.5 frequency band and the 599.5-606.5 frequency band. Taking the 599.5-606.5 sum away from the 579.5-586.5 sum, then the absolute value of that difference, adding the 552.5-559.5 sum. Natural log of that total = 3.145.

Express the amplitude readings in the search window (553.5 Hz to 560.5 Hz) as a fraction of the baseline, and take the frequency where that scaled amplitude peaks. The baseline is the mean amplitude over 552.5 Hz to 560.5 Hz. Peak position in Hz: 556.0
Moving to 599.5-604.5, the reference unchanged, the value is 601.0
